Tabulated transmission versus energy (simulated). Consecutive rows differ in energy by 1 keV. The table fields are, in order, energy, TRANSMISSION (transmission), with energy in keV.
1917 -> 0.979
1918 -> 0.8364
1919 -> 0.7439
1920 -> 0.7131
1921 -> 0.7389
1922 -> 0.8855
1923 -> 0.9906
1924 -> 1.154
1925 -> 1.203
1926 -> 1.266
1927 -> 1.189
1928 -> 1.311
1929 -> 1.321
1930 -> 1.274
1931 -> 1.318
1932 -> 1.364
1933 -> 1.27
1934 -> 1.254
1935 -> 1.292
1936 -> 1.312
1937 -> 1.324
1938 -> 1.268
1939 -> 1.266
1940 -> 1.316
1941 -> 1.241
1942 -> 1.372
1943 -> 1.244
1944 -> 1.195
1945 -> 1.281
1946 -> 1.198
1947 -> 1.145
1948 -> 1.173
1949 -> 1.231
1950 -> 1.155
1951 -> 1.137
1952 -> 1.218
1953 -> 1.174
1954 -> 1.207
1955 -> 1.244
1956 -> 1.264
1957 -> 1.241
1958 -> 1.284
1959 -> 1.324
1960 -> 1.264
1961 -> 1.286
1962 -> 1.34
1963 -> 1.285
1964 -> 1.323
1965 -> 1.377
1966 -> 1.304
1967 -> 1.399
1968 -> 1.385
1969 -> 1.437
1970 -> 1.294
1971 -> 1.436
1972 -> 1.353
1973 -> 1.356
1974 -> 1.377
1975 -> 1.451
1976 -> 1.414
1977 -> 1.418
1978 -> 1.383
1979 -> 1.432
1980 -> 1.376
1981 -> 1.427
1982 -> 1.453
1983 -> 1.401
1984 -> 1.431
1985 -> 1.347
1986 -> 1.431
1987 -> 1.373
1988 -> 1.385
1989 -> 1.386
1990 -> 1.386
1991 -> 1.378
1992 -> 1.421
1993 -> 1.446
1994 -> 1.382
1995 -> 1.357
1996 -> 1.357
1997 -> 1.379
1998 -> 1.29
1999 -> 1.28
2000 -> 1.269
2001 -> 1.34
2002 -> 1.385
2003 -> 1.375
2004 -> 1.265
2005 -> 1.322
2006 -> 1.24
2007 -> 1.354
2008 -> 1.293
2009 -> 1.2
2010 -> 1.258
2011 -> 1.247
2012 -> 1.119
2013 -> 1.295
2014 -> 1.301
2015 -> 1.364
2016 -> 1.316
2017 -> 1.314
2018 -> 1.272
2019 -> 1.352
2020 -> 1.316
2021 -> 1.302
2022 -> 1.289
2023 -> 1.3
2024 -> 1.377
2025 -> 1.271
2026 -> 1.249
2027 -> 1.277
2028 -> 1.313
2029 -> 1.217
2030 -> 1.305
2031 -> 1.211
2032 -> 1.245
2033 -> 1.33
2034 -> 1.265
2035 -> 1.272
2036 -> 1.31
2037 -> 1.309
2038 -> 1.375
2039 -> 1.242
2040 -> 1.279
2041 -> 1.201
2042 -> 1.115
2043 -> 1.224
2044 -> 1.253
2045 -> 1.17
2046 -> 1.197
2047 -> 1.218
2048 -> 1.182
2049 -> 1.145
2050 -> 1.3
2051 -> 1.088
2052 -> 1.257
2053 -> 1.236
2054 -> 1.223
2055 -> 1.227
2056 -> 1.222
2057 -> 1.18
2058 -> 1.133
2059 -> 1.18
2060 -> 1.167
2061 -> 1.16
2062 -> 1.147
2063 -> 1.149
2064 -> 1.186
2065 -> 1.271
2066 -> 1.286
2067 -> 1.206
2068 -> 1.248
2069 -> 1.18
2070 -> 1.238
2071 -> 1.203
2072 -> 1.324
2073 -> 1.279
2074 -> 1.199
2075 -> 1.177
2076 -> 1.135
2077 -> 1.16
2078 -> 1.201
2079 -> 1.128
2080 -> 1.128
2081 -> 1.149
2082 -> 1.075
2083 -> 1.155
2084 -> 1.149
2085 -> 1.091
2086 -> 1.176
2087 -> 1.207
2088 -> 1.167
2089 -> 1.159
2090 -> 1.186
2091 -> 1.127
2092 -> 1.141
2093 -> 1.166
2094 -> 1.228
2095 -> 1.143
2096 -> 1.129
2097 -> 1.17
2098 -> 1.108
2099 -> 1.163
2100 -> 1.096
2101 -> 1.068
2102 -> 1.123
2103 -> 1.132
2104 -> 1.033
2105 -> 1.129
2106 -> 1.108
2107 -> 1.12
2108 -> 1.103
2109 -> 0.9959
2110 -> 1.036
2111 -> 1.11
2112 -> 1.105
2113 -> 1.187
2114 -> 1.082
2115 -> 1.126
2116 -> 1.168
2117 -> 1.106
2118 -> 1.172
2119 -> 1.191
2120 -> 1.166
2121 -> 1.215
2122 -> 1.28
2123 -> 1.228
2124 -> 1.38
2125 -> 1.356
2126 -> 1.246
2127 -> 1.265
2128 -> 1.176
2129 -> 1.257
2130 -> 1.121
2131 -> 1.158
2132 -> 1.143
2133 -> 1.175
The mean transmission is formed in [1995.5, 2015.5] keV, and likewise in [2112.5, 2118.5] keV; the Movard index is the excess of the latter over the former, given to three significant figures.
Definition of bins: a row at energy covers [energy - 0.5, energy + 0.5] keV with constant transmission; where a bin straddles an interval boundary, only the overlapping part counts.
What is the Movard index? -0.156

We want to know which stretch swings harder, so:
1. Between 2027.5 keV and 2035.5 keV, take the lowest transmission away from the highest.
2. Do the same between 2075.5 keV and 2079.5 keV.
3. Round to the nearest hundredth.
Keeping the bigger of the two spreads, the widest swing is 0.12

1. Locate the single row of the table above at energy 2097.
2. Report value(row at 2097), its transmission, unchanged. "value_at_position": 1.17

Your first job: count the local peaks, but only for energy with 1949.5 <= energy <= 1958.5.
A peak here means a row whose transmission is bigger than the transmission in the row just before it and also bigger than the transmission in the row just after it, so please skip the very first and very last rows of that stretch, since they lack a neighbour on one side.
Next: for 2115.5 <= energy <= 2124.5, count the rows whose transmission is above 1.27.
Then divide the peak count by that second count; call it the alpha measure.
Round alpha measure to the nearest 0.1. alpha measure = 1.0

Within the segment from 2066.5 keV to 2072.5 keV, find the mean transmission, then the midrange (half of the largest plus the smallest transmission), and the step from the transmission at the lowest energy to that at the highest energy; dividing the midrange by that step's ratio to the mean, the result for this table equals 13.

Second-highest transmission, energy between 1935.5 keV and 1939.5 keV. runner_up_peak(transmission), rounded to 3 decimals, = 1.312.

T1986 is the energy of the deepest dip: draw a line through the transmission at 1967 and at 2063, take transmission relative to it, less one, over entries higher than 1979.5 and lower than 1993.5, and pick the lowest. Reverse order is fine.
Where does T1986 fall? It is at 1985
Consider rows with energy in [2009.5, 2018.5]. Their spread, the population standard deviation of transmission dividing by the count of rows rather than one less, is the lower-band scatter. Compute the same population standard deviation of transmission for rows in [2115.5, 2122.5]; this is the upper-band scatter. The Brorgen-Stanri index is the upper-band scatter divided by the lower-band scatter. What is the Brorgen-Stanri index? 0.8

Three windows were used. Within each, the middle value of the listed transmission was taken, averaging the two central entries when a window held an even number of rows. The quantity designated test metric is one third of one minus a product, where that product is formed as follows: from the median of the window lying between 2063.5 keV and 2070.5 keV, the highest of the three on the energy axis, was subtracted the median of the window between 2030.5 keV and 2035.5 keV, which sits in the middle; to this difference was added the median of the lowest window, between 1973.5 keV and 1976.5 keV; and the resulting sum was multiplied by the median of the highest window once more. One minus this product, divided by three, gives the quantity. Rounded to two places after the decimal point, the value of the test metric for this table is -0.24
